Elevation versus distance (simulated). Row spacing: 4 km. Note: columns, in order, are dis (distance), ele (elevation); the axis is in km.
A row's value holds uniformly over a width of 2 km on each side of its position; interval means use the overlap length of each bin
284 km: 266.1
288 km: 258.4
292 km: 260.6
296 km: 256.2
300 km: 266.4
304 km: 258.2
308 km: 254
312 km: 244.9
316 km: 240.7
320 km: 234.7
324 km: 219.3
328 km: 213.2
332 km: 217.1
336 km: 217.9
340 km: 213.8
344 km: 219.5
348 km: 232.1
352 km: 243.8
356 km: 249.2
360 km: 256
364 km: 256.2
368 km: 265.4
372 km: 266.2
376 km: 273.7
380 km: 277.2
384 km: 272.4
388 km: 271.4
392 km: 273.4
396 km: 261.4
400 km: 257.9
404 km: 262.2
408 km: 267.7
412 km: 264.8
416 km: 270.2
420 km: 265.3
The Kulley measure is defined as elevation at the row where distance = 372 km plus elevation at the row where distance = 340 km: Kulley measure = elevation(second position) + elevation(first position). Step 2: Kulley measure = 480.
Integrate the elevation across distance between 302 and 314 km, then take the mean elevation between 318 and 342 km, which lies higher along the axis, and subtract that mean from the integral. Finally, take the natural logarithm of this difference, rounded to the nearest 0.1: 7.9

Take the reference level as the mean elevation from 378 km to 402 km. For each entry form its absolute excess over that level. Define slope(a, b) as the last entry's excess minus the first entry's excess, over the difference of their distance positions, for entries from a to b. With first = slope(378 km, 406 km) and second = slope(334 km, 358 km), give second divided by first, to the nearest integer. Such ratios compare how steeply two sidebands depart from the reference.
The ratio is 25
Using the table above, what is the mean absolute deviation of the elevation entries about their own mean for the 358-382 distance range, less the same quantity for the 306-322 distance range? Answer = 0.7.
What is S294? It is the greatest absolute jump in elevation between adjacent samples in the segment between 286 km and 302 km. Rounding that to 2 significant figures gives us 10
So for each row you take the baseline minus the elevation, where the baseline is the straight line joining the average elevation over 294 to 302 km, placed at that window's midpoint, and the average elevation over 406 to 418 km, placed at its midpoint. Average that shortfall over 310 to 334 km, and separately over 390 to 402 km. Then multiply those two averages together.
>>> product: 84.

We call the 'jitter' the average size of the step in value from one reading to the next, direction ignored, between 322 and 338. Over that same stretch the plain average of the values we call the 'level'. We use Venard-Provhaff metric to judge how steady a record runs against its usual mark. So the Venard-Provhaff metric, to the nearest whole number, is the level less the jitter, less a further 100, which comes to 113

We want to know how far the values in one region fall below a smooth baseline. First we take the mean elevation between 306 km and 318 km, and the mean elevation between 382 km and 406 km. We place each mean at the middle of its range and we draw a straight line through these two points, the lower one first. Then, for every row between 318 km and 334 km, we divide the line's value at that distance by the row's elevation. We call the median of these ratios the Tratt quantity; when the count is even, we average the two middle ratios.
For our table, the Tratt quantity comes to 1.15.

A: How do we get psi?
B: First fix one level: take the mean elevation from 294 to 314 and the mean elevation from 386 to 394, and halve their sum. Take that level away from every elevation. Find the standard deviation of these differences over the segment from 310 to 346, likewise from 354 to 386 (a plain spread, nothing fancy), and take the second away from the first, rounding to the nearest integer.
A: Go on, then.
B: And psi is 2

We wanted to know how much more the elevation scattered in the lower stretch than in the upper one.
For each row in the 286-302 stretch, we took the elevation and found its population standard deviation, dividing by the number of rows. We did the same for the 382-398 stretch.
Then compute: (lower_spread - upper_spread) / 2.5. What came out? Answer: -0.4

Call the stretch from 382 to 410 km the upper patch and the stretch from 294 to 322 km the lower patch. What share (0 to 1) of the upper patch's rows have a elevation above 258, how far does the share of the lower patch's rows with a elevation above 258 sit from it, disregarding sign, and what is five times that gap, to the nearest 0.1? 2.9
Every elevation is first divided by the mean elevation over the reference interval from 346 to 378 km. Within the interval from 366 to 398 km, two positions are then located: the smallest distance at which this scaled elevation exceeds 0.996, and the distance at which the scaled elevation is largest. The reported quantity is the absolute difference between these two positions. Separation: 12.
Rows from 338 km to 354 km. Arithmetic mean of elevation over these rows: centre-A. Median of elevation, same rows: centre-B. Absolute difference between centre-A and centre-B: 1.5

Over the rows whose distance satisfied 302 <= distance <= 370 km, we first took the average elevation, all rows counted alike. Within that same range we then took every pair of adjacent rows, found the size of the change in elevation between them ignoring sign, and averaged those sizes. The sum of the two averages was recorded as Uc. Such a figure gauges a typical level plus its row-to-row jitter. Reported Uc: 244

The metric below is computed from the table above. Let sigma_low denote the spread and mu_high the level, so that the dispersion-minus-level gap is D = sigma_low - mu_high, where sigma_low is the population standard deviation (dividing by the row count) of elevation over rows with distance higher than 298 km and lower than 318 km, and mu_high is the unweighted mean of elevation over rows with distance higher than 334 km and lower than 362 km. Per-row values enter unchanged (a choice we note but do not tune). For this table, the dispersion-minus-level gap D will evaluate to -224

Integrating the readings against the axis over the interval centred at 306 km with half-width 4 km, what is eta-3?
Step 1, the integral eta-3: 2049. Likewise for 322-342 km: 4325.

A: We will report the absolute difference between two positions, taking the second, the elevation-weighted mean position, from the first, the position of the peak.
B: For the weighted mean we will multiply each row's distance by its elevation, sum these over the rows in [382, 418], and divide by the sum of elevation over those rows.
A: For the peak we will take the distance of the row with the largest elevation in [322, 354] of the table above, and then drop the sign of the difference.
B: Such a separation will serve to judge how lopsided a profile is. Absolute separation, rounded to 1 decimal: 47.9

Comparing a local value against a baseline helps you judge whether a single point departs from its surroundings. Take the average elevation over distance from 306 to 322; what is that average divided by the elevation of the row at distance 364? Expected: 0.95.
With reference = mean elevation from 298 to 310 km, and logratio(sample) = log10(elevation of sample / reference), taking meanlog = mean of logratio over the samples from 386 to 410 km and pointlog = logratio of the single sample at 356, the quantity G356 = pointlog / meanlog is -1.8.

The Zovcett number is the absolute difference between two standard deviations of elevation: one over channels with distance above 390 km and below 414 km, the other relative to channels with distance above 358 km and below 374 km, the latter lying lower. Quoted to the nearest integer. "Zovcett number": 0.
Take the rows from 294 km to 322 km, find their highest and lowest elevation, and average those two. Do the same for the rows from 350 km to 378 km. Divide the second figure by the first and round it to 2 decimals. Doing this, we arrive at 1.03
